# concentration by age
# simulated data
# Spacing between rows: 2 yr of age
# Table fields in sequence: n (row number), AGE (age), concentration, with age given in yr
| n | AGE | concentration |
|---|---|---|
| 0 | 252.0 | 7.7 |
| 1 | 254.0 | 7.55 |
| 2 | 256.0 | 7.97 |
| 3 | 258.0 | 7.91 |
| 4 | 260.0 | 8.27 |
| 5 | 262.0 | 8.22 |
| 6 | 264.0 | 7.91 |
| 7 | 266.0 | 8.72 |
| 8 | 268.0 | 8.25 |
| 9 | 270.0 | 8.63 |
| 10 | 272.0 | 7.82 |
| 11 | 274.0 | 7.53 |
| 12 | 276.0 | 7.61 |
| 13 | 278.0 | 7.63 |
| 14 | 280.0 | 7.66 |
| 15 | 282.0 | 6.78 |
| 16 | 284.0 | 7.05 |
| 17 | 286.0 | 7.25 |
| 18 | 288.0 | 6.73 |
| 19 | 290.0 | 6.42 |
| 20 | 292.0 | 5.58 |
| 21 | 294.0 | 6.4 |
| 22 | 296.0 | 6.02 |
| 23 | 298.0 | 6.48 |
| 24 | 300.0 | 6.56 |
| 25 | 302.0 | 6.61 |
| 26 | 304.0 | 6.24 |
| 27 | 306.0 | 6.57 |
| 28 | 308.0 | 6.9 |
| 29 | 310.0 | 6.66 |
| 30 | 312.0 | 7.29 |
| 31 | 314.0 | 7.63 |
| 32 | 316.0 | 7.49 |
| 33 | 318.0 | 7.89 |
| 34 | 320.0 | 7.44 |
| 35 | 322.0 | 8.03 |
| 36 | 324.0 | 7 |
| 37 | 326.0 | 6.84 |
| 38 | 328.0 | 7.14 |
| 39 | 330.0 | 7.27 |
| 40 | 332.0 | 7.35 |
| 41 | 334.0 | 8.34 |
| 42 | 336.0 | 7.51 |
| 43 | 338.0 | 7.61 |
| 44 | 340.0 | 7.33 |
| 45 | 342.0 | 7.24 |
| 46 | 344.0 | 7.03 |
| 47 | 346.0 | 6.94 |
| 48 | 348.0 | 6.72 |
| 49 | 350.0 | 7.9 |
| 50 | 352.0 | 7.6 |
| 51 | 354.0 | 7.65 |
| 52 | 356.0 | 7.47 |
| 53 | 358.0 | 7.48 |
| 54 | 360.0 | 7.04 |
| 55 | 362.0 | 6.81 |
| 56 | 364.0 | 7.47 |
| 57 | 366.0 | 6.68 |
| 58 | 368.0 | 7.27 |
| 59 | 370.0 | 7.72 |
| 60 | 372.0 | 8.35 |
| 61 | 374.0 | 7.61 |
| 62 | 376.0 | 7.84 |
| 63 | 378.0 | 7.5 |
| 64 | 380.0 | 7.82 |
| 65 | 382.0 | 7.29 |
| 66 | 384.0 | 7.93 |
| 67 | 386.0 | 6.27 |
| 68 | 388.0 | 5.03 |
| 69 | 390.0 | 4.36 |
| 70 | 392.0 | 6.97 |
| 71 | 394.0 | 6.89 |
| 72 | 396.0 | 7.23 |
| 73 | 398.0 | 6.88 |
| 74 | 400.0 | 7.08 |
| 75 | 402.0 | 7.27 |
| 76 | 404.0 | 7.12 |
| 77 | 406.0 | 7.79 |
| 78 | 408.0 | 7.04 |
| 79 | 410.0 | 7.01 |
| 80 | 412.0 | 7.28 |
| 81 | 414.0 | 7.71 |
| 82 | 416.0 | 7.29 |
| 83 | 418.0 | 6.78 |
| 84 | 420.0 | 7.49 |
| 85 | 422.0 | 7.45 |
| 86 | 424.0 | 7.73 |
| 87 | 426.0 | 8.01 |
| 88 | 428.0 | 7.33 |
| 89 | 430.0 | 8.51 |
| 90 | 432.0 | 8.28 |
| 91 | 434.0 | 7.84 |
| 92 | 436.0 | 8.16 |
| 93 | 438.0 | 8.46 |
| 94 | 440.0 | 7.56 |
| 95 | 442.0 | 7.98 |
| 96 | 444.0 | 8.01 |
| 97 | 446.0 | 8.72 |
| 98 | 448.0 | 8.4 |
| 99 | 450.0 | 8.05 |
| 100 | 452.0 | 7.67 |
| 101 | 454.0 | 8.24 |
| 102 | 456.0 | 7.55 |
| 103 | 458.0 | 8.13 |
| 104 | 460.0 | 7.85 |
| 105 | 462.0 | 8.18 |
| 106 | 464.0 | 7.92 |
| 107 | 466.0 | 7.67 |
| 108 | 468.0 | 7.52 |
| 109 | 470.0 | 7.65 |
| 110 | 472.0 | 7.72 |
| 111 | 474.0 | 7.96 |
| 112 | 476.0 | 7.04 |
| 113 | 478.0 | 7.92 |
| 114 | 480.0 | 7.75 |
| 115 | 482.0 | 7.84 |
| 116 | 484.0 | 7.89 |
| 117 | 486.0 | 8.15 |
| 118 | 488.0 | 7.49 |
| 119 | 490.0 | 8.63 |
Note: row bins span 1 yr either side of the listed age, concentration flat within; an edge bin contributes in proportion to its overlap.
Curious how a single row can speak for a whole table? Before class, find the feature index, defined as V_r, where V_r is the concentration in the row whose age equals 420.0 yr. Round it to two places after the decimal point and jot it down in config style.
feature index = 7.49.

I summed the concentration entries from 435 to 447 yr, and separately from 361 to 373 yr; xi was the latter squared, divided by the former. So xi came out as 40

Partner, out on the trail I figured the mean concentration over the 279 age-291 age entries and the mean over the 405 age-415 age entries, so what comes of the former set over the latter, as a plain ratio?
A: 0.95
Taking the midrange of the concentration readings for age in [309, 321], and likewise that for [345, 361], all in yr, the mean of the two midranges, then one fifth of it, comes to 1.46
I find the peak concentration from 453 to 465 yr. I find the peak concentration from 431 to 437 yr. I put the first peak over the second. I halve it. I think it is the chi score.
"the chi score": 0.498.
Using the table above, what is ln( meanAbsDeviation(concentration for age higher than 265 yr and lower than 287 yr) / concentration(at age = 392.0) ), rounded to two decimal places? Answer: -2.72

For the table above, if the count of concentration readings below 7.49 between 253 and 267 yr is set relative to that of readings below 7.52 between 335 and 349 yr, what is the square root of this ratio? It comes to 0.0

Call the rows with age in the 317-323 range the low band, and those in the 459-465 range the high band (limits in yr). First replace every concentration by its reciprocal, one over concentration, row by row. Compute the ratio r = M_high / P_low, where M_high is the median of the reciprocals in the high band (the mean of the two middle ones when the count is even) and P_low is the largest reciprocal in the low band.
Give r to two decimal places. 0.94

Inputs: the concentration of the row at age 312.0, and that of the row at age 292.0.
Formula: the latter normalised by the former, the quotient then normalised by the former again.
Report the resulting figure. 0.105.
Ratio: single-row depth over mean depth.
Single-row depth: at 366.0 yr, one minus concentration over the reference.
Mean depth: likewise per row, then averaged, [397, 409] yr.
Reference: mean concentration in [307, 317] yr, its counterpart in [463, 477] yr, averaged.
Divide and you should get 3.3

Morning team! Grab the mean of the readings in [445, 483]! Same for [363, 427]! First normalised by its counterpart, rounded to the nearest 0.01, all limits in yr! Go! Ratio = 1.10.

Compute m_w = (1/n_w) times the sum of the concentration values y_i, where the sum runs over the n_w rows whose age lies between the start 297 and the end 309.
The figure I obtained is 6.56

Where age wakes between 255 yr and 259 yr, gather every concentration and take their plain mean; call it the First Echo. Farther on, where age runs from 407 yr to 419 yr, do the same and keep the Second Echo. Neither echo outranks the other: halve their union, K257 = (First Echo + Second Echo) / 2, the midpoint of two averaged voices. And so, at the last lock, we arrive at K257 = 7.56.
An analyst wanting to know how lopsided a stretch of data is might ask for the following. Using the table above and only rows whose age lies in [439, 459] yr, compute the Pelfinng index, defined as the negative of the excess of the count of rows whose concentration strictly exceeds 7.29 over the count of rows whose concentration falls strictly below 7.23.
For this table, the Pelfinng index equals -10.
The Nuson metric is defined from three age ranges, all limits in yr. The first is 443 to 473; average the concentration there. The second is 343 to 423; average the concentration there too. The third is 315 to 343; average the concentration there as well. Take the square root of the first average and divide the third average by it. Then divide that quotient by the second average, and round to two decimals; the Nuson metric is 0.37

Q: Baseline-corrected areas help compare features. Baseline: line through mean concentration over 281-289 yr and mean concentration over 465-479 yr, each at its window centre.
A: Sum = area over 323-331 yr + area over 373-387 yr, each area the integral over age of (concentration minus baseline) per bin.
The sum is 1.9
